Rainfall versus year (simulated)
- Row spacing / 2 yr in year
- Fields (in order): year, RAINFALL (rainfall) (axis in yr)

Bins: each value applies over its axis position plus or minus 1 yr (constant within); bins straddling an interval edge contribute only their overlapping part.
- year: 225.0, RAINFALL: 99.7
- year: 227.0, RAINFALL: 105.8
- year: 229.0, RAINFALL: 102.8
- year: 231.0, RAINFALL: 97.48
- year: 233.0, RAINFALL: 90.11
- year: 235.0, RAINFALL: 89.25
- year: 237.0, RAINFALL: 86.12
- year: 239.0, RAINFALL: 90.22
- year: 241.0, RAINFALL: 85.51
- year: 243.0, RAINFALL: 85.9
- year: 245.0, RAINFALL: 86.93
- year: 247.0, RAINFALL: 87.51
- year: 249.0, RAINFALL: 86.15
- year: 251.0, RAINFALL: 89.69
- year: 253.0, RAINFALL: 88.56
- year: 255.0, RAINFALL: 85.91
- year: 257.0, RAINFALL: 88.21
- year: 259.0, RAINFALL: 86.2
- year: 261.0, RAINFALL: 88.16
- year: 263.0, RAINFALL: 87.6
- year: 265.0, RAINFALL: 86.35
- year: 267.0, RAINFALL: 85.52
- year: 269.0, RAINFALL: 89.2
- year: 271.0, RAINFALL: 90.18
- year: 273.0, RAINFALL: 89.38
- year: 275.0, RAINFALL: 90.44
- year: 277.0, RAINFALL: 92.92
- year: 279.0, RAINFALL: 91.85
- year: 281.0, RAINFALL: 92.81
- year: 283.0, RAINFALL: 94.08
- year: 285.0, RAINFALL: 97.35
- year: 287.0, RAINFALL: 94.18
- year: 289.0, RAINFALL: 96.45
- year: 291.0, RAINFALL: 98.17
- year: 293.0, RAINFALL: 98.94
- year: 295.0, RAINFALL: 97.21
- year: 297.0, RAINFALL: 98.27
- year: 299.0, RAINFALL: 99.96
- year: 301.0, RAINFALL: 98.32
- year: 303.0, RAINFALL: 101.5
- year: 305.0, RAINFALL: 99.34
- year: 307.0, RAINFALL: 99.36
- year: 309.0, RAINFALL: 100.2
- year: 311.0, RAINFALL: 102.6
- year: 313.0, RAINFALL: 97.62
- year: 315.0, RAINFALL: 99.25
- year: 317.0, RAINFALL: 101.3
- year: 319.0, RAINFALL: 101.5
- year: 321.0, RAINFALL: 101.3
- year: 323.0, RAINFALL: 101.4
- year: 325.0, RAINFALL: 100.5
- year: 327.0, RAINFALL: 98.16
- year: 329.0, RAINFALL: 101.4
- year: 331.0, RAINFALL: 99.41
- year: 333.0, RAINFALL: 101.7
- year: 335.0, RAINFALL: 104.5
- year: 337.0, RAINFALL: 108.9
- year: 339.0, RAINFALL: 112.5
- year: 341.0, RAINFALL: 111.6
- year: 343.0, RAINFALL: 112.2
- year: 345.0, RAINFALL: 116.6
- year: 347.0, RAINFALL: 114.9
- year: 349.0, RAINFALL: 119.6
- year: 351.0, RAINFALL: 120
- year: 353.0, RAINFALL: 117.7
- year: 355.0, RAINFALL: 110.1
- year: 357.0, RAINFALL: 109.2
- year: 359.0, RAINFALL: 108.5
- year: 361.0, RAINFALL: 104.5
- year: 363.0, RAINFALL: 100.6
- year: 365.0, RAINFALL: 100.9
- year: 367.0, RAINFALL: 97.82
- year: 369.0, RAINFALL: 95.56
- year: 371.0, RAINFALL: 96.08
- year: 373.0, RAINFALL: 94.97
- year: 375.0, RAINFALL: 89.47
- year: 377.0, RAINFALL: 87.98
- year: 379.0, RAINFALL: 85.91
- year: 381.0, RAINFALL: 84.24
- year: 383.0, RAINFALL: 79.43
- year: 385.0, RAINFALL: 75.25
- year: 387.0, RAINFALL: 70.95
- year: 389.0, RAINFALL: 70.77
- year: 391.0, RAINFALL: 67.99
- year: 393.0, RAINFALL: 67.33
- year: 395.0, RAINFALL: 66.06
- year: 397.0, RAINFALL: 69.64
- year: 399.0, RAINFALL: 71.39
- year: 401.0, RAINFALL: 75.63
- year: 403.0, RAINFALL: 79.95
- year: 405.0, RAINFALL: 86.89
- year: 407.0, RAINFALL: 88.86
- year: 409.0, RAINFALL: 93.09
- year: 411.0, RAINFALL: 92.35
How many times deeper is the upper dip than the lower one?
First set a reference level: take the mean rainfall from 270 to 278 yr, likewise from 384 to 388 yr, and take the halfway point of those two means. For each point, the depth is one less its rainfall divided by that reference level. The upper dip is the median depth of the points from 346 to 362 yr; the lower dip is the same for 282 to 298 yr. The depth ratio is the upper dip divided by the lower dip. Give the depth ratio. 2.0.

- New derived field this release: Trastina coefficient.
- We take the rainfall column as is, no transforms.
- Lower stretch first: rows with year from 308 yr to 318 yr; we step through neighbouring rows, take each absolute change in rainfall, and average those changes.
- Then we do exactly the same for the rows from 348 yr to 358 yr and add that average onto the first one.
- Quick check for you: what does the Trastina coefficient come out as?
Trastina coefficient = 5.6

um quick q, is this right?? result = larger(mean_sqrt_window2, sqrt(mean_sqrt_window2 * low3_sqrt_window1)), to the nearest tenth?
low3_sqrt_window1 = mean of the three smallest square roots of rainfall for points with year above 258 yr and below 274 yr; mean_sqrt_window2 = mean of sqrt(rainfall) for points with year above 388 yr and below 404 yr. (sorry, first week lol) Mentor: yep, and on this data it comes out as 8.8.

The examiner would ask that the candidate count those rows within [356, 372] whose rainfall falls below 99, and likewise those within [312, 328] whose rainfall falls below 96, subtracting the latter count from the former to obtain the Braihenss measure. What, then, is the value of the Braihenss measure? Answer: 3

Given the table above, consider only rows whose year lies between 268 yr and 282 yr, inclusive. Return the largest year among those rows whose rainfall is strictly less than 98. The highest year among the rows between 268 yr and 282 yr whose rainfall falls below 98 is 281.0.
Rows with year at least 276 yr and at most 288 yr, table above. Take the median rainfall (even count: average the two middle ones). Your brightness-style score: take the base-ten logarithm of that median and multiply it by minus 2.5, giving -4.93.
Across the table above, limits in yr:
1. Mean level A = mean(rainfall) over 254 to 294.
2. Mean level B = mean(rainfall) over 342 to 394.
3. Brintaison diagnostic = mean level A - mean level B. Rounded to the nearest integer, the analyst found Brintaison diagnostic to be -5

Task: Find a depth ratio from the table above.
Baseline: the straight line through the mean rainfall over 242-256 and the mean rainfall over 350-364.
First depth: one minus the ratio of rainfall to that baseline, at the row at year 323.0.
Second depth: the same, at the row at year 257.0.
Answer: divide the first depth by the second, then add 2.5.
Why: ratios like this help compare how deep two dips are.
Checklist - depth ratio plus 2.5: 4.3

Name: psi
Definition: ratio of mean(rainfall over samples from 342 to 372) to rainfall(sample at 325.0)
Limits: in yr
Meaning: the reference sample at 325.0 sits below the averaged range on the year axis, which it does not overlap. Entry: 1.077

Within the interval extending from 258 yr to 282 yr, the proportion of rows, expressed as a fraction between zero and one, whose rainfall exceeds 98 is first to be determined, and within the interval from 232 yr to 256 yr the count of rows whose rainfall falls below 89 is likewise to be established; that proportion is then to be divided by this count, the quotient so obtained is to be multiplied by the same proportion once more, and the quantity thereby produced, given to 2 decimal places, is 0.00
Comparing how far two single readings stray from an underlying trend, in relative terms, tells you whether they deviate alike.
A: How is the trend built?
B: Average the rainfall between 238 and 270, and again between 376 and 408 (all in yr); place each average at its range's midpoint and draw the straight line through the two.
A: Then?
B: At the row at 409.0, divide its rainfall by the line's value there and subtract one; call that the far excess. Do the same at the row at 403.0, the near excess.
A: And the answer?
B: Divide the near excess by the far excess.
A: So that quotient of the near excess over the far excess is 0.2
